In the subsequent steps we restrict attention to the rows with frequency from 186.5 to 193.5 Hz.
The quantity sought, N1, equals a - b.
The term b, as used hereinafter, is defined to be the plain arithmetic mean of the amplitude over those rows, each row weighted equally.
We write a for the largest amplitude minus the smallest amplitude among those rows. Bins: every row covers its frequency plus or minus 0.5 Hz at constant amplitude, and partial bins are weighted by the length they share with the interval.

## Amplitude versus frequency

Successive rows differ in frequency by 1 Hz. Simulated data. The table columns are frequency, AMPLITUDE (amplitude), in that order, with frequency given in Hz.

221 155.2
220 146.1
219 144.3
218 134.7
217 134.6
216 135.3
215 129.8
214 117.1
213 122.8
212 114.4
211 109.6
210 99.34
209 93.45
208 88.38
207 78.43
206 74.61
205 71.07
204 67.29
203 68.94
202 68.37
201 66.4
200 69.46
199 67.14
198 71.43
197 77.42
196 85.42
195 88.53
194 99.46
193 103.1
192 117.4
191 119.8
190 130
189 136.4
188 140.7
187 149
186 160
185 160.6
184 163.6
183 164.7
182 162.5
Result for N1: -82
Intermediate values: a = 46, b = 128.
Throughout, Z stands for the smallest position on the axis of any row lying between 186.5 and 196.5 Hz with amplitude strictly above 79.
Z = 187 Hz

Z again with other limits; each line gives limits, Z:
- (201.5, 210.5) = 208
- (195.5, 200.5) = 196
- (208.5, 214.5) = 209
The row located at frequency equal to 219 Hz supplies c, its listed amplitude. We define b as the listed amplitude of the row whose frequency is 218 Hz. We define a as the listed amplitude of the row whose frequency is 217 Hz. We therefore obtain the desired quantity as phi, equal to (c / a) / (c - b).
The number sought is 0.11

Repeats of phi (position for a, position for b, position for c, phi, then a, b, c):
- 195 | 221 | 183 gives 0.20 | 88.53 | 155.2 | 164.7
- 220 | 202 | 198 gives 0.16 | 146.1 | 68.37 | 71.43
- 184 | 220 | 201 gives -0.01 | 163.6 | 146.1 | 66.4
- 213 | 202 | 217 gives 0.02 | 122.8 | 68.37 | 134.6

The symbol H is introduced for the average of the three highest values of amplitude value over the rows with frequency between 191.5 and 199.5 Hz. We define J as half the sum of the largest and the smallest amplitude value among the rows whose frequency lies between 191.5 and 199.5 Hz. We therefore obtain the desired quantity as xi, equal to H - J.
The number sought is 14.4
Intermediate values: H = 107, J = 92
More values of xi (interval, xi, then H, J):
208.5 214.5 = 10.0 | 118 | 108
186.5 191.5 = 7.6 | 142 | 134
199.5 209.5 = 6.8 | 87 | 80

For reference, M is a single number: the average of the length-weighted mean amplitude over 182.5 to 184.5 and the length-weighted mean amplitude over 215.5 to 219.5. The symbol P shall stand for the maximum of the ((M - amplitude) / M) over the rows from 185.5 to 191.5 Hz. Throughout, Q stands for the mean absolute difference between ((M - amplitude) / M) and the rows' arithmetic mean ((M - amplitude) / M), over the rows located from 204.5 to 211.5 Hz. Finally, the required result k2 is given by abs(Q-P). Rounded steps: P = 0.20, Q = 0.075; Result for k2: 0.13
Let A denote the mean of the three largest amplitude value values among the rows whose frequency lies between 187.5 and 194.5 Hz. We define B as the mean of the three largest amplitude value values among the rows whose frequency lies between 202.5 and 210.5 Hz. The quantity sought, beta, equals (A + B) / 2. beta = 115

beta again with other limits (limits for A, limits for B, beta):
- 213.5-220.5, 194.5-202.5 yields 113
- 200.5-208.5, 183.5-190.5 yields 121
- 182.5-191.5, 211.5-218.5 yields 149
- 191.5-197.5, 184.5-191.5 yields 132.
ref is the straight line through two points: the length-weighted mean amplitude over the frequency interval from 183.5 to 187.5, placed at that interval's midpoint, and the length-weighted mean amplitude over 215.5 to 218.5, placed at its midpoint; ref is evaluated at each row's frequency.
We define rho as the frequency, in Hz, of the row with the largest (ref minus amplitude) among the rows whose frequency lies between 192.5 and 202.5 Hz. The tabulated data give 199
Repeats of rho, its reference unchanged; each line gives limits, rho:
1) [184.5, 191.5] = 191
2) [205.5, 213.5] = 206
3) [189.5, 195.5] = 195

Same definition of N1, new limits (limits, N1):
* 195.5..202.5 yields -53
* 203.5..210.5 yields -50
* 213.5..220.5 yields -106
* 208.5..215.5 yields -76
